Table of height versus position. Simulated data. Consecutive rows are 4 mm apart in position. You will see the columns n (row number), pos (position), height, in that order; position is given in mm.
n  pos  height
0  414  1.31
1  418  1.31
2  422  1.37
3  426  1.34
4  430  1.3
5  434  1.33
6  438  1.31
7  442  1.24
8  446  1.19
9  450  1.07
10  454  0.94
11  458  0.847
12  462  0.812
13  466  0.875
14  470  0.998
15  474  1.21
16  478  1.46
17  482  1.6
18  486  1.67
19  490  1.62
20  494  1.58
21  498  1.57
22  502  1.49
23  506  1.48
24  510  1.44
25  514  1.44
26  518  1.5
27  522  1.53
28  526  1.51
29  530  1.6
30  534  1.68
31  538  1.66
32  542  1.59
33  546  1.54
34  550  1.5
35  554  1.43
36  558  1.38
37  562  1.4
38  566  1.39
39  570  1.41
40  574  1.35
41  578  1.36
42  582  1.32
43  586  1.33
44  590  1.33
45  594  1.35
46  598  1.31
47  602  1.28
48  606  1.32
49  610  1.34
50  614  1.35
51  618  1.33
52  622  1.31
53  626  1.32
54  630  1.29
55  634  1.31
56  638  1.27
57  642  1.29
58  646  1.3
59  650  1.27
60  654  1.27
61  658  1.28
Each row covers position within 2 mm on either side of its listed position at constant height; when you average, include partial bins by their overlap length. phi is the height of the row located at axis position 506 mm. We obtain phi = 1.48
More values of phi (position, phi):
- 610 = 1.34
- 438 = 1.31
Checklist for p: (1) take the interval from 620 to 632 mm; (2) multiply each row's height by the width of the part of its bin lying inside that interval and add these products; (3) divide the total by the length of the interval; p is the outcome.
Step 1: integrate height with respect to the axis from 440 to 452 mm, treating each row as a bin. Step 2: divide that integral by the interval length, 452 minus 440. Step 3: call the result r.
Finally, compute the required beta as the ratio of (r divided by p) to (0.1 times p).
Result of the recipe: 6.8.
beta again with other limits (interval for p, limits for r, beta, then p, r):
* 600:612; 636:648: 7.5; 1.31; 1.29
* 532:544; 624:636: 4.8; 1.64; 1.31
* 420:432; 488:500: 8.9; 1.34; 1.59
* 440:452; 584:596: 9.8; 1.17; 1.34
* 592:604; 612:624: 7.7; 1.31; 1.33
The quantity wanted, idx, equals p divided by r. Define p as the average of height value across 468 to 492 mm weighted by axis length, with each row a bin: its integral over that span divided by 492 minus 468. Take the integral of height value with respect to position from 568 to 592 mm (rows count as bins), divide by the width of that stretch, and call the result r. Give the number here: 1.06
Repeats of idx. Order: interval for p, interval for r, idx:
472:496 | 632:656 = 1.19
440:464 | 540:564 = 0.69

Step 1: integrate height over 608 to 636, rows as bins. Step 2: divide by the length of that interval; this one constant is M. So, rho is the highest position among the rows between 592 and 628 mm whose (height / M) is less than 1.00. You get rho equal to 626 mm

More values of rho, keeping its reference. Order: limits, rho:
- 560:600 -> 598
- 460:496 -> 474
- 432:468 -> 466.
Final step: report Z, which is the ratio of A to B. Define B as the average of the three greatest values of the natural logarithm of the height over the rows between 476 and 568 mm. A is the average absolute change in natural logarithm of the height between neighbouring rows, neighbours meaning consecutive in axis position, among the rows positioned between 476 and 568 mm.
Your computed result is 0.06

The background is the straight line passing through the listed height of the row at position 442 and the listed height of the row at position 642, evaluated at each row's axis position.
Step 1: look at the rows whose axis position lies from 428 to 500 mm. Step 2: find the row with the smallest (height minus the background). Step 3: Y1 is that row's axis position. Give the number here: 462 mm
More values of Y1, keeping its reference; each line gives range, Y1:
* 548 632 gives 602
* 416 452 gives 450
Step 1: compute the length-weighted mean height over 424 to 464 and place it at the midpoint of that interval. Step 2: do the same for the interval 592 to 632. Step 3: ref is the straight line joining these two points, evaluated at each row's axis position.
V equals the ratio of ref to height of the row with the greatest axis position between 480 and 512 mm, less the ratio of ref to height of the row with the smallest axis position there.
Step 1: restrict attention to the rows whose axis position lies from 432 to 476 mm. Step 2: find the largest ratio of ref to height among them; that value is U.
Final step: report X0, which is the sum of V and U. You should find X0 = 1.5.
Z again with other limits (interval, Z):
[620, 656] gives 0.06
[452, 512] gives 0.15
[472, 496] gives 0.15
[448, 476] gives 1.32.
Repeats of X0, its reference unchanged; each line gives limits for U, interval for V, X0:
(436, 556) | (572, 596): 1.4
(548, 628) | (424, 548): 1.0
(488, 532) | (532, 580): 1.1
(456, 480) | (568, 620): 1.5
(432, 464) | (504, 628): 1.6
